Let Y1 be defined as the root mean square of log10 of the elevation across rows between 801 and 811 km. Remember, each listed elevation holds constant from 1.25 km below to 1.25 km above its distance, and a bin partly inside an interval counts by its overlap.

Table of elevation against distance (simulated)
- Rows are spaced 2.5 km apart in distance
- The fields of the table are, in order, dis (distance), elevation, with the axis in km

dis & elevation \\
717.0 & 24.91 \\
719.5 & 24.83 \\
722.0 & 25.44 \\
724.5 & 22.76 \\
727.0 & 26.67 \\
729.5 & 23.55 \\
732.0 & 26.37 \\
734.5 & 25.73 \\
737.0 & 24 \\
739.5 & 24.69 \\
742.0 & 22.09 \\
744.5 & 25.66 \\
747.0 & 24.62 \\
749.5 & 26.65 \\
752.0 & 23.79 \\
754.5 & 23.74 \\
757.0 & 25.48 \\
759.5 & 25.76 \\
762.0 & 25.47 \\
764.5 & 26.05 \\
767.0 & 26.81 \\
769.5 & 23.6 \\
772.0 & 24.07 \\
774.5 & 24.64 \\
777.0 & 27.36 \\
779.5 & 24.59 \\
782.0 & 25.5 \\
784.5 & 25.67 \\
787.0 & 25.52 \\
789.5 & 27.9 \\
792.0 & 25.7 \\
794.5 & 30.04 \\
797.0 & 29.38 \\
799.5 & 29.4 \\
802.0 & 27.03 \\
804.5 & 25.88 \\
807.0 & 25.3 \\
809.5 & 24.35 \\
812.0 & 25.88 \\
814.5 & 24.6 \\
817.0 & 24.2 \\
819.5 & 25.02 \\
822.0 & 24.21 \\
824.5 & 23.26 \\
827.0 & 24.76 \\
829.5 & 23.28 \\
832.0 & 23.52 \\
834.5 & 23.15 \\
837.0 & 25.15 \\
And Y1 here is 1.41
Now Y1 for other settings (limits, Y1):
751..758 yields 1.39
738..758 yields 1.39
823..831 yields 1.38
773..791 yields 1.41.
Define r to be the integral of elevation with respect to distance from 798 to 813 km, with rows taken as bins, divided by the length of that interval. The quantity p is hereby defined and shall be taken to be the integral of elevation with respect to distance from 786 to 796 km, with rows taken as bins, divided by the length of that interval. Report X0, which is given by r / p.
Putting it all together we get 0.96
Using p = 27.4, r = 26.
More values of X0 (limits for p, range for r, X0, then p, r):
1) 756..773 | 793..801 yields 1.16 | 25.3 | 29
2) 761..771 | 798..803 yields 1.11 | 25.4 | 28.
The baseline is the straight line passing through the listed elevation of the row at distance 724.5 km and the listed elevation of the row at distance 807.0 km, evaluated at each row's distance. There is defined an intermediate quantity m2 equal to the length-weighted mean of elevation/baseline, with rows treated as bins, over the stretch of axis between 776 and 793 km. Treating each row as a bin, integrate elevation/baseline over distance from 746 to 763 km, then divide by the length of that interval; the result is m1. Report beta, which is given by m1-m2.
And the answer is 0.00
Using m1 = 1.06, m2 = 1.06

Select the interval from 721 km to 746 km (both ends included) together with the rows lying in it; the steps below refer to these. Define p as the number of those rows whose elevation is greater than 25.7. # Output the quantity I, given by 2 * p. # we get 6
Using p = 3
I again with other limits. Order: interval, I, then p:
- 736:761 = 4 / 2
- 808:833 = 2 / 1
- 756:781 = 8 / 4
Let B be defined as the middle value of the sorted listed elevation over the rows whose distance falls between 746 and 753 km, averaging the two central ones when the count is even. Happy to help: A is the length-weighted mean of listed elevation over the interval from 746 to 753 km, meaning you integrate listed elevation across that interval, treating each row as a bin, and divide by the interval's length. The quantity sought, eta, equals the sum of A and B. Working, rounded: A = 25.1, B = 24.6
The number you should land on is 49.7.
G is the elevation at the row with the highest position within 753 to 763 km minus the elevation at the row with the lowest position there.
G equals 1.7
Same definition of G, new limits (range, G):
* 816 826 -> -0.9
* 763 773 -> -2.0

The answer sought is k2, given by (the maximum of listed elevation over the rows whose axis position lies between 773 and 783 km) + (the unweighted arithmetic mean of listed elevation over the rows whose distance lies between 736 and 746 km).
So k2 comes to 51.5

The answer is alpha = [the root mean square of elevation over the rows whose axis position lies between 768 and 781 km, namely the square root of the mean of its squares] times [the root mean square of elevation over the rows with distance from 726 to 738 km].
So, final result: 630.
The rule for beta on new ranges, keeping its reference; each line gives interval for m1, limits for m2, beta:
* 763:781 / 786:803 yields -0.07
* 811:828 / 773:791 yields -0.10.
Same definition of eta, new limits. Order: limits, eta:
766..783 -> 49.8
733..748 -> 49.1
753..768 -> 51.1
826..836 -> 47.1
